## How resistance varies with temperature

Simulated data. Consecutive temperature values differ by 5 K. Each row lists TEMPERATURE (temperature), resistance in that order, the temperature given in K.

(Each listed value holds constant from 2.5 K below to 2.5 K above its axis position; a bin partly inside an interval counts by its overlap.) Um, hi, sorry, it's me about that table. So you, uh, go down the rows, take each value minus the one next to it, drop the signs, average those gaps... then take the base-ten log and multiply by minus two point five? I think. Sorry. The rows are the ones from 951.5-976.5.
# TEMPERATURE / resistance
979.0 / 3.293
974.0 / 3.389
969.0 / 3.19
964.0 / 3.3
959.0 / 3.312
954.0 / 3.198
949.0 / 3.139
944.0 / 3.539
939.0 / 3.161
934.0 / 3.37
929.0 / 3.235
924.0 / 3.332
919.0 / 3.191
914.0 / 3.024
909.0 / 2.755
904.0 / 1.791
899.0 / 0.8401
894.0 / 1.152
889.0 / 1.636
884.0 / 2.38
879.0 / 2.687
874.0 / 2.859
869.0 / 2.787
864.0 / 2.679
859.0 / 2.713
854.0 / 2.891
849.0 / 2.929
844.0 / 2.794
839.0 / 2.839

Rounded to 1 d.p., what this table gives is 2.4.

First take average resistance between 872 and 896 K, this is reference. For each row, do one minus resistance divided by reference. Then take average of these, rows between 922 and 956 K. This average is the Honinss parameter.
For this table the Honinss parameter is -0.53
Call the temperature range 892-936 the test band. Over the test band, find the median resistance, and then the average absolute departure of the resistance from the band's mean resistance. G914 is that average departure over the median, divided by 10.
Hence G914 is 0.028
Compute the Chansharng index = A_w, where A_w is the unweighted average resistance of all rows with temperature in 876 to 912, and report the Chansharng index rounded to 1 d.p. 1.9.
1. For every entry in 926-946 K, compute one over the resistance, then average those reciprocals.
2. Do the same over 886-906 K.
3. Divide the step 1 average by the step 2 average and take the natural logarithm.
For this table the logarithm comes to -1.0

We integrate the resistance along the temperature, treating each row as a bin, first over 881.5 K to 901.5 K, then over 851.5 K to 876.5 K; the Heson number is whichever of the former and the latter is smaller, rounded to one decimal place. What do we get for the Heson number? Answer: 30.0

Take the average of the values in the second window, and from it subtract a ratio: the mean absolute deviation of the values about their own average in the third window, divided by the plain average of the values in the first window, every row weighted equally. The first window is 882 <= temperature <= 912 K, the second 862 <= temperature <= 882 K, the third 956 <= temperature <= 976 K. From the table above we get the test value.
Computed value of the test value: 2.72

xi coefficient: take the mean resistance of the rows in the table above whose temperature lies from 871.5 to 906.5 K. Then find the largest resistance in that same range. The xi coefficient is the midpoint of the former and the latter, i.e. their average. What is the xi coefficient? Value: 2.38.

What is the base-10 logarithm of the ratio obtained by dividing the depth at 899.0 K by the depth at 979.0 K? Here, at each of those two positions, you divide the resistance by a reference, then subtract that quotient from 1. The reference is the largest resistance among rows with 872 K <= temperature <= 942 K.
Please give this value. 1.5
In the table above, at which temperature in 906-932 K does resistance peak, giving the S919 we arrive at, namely 924.0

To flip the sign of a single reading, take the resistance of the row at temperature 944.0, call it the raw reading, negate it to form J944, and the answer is -3.5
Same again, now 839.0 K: -2.8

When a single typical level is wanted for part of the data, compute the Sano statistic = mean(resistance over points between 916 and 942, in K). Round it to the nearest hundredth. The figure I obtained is 3.26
